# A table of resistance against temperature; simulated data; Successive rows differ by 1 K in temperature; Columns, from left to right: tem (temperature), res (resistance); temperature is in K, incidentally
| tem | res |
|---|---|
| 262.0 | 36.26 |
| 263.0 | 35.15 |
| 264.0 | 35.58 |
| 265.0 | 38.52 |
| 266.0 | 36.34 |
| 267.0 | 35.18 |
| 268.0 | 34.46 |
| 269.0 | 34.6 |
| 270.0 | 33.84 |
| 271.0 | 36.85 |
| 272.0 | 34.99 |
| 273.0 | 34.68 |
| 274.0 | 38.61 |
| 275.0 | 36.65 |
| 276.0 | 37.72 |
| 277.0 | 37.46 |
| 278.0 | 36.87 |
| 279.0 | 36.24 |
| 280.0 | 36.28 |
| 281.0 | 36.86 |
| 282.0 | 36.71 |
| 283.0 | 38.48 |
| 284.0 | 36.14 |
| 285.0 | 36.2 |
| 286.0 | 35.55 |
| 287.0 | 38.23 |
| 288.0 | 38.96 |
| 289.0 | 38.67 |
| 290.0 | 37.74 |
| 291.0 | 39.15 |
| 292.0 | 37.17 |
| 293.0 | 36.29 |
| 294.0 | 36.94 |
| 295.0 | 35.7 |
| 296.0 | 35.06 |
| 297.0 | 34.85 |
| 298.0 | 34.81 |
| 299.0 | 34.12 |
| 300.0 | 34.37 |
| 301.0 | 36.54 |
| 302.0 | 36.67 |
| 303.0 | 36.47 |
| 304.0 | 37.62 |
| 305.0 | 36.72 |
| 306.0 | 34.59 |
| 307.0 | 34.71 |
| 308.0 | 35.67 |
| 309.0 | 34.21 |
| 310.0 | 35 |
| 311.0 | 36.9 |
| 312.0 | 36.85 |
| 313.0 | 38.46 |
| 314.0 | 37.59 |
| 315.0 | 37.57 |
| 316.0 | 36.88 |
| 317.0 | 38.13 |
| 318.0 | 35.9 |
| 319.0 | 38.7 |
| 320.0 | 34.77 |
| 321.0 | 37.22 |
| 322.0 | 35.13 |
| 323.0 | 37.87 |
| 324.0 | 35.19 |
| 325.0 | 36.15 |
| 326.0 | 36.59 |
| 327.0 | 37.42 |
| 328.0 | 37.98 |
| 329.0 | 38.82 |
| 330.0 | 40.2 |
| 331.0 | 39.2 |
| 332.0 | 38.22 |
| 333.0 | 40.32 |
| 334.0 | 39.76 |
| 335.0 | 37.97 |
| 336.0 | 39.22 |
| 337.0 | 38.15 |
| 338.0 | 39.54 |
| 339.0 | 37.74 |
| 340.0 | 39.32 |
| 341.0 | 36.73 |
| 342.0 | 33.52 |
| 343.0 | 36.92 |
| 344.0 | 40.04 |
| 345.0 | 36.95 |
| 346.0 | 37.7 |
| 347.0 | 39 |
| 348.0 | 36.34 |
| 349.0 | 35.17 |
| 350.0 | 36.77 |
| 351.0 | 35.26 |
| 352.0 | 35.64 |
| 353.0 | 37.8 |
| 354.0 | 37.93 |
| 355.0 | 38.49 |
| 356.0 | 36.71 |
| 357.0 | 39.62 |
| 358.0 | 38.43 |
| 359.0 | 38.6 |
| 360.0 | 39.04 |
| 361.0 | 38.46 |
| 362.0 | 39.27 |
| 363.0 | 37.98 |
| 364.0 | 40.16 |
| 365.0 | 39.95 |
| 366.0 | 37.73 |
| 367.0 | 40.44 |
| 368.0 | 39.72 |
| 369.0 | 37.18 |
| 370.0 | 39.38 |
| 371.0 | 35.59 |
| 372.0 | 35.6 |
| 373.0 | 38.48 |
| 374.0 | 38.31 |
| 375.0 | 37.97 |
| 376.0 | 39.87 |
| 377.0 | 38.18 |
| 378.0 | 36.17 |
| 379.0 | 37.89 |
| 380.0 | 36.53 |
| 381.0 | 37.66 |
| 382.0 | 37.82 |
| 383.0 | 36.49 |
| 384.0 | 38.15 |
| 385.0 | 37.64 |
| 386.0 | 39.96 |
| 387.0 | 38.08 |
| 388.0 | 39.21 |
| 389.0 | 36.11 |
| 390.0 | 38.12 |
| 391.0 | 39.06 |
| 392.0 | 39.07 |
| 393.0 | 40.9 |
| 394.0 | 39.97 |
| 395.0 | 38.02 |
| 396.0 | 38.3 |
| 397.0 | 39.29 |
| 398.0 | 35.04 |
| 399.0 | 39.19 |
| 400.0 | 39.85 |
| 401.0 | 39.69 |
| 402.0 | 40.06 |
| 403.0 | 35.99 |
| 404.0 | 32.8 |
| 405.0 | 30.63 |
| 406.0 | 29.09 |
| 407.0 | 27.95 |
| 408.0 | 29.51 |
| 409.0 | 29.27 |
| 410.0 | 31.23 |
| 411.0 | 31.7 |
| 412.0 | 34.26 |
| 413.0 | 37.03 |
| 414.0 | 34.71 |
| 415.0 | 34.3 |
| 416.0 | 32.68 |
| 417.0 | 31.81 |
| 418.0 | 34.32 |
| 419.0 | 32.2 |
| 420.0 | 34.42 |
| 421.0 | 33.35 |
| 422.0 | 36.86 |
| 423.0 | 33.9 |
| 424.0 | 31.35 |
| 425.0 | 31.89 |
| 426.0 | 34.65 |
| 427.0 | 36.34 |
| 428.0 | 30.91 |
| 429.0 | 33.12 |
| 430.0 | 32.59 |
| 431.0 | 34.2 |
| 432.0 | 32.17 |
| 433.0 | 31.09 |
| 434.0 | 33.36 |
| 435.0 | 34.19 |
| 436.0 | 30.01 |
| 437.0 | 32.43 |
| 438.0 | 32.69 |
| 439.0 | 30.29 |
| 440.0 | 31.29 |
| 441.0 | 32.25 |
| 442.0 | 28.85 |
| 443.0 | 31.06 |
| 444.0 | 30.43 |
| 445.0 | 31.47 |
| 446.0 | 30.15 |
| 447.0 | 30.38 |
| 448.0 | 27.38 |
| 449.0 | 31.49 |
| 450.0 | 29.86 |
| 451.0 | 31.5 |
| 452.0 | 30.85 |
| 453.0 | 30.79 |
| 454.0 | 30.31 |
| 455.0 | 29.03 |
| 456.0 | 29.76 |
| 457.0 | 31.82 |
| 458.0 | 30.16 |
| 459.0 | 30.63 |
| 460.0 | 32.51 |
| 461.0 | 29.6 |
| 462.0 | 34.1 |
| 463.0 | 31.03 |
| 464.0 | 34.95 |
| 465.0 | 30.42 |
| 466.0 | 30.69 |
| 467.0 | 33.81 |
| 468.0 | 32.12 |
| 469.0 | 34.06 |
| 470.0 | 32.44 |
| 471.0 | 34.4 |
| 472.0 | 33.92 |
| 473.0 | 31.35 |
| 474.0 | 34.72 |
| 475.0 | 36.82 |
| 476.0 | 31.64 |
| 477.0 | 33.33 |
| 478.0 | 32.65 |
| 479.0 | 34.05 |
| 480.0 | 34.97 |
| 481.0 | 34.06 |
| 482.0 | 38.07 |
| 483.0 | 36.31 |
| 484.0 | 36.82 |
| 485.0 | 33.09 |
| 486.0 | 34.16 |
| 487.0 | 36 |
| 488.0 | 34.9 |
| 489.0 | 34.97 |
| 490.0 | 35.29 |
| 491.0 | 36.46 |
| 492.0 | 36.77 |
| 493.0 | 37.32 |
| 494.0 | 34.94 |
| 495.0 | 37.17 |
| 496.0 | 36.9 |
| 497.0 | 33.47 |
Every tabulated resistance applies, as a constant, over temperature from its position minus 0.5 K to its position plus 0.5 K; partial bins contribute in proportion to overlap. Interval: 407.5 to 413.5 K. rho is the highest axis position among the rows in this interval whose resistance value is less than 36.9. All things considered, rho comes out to 412.0 K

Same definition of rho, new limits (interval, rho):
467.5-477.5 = 477.0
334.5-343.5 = 342.0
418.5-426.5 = 426.0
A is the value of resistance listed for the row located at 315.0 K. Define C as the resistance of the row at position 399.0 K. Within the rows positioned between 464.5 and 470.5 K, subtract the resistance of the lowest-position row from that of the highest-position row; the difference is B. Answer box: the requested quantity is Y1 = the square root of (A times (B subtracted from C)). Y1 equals 37.4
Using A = 37.57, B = 2.0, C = 39.19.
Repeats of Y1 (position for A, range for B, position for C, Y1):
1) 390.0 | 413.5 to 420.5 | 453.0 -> 34.4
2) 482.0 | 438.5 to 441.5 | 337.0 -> 37.1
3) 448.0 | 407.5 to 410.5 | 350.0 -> 31.0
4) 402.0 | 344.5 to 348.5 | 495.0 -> 38.9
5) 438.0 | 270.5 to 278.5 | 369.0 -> 34.9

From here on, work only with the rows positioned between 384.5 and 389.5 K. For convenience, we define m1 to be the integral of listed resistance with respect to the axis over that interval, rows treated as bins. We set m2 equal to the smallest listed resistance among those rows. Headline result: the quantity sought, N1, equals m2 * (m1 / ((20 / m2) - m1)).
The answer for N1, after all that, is -36.2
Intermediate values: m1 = 191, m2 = 36.11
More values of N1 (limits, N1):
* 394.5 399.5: -35.1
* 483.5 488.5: -33.2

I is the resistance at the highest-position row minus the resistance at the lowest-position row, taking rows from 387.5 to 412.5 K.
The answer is -5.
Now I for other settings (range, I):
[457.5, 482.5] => 8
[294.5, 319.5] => 3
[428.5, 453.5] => -2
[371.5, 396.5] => 3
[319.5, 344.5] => 5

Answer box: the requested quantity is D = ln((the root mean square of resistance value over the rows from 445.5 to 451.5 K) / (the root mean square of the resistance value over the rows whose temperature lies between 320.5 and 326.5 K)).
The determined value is -0.19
